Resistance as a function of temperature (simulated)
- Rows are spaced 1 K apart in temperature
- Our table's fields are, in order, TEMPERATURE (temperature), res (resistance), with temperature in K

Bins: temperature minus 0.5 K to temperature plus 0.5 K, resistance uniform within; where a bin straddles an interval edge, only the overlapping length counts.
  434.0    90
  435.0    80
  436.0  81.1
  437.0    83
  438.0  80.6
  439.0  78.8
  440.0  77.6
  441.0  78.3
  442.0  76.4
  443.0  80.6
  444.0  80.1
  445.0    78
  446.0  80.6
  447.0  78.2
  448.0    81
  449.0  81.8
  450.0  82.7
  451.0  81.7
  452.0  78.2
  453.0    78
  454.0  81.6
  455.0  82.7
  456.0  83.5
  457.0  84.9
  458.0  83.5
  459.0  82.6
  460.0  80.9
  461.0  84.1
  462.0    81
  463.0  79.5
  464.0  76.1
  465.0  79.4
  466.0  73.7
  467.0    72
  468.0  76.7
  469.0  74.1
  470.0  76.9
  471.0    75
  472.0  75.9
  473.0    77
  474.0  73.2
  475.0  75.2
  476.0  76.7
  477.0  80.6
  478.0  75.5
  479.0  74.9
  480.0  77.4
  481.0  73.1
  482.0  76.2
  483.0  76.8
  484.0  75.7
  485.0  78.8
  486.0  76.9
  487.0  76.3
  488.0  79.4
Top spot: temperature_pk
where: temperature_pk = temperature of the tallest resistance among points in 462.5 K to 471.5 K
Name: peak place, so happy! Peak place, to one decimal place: 463.0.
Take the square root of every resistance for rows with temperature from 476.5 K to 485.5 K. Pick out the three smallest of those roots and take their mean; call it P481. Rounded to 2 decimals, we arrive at 8.63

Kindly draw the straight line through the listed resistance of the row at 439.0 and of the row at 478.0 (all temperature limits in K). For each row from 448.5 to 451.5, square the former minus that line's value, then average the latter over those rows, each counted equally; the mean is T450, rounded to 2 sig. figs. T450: 18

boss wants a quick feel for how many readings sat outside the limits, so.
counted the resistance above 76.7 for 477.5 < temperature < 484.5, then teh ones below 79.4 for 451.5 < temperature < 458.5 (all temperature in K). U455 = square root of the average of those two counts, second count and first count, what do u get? 1.4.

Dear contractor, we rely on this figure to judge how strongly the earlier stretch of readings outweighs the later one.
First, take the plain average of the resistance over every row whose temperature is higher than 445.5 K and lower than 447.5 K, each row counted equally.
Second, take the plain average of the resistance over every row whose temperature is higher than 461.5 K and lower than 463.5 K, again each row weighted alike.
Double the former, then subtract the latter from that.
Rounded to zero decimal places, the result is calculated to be 79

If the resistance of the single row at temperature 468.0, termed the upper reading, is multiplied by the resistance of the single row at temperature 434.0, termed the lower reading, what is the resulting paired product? 6903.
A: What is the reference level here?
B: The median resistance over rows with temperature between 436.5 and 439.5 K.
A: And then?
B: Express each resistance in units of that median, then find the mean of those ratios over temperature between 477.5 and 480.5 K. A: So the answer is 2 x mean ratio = 1.88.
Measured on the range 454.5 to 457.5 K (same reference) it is 2.08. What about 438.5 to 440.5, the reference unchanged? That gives 1.94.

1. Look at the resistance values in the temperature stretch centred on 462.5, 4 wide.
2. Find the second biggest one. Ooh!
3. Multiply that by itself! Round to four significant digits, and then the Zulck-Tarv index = 6561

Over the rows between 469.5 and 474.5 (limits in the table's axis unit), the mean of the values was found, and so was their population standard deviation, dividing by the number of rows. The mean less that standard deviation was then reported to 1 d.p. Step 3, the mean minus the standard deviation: 74.2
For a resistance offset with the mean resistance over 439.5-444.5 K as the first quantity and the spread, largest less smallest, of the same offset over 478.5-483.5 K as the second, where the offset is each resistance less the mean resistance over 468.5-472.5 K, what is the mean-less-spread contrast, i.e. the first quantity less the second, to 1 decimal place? -1.2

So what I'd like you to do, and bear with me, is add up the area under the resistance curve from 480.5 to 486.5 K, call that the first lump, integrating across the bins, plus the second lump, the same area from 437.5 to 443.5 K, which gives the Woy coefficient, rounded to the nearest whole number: 930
